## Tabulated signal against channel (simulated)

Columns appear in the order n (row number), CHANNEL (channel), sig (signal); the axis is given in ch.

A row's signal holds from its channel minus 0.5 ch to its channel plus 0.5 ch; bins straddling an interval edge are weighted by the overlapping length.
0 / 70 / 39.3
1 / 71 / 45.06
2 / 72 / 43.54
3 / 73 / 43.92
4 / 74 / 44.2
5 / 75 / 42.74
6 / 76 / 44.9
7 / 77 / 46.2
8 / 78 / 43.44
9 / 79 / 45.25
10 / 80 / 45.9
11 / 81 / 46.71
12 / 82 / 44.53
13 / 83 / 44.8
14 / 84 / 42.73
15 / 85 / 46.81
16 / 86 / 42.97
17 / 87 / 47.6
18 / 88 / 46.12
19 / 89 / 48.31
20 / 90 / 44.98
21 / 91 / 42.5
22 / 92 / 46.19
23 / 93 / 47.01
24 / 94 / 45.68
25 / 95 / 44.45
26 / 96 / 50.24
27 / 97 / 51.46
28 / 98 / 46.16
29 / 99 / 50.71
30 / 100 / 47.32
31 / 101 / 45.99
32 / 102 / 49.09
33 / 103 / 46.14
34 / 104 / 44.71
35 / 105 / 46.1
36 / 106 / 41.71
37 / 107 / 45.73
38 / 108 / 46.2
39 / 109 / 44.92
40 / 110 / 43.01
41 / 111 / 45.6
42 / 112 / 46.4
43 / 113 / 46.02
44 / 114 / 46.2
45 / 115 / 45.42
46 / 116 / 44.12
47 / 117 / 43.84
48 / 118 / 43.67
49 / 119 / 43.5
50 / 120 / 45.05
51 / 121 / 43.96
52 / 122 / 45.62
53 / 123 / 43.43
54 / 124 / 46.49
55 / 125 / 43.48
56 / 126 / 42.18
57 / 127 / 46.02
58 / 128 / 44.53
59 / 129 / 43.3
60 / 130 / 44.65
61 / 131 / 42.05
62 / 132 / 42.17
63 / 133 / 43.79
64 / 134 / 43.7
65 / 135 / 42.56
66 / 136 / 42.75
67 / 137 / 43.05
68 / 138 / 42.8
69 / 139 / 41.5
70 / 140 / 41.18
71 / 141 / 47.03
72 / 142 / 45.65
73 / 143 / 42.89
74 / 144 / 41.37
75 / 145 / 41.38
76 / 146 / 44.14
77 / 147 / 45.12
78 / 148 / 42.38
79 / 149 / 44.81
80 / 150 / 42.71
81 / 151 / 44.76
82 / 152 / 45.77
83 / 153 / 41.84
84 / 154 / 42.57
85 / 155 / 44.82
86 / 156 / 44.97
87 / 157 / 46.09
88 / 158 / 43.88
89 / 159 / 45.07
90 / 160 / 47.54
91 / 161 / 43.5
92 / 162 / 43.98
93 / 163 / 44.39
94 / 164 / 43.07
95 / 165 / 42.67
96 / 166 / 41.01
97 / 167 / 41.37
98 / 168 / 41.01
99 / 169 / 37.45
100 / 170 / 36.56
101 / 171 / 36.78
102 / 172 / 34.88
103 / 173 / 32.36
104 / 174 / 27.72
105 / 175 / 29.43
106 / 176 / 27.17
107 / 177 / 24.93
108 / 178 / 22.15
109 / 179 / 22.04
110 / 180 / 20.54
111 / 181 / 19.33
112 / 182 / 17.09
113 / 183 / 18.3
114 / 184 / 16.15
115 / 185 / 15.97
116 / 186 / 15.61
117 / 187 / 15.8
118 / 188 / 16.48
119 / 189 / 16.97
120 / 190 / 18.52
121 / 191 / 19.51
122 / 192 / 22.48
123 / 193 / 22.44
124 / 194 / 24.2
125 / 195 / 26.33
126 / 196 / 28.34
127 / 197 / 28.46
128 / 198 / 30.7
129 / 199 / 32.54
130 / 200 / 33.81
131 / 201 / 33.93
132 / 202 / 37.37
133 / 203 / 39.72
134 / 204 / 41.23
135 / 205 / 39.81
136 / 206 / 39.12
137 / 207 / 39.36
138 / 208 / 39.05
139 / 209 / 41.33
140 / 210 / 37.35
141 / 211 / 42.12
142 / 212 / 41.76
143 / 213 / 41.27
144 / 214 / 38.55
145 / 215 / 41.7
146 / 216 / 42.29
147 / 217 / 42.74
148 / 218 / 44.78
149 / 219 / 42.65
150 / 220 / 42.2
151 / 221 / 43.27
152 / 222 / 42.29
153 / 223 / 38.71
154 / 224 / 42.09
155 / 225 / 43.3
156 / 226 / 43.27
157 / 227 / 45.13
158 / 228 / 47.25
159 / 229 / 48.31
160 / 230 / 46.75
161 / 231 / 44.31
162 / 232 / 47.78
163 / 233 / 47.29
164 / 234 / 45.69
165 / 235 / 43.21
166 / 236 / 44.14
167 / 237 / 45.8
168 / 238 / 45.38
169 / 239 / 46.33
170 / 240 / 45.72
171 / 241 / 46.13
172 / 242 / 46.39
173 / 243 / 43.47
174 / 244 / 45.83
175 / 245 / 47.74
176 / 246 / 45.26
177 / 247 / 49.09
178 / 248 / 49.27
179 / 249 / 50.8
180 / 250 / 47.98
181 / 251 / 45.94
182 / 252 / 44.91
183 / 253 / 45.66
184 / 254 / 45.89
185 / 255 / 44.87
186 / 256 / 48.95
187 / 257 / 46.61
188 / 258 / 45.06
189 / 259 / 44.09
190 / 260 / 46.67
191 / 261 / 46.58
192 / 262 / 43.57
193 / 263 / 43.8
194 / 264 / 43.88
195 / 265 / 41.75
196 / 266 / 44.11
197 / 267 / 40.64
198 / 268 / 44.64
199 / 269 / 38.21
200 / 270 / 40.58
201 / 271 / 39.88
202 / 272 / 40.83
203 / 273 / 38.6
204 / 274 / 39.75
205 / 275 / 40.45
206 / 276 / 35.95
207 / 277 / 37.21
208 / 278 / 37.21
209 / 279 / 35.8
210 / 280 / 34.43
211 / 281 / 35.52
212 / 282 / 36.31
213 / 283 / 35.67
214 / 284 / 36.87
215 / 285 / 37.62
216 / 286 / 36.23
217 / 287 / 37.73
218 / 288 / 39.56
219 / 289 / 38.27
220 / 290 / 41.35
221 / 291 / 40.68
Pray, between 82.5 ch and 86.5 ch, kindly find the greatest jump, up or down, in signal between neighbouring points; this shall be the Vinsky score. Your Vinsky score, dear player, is 4.1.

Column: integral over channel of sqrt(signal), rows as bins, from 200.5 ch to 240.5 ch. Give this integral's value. 261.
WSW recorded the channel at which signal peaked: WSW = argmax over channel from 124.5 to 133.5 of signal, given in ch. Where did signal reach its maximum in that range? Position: 127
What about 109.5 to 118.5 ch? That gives 112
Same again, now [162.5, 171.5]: 163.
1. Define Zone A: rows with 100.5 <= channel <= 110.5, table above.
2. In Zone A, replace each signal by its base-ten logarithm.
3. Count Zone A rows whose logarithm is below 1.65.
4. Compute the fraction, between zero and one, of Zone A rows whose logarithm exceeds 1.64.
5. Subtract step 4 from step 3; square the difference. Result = 1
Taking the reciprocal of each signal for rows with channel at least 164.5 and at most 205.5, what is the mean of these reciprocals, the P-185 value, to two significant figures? 0.040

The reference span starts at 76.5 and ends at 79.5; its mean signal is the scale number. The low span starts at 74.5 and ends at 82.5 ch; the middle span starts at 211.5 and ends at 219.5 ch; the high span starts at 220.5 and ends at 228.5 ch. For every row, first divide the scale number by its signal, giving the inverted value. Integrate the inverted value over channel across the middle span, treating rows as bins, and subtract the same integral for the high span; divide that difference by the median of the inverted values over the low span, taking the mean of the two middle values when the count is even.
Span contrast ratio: 0.2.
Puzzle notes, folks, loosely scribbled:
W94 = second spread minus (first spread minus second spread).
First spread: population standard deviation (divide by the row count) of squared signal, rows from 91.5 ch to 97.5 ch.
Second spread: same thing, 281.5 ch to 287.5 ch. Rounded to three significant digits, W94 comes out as -131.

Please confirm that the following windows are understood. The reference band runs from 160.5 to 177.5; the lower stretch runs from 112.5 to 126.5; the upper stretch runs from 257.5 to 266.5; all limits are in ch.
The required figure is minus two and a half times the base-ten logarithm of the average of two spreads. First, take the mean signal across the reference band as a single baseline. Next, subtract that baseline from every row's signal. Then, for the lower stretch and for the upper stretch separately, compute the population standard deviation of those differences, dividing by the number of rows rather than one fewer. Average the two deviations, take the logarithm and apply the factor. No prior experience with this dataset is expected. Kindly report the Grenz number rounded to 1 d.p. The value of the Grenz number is -0.3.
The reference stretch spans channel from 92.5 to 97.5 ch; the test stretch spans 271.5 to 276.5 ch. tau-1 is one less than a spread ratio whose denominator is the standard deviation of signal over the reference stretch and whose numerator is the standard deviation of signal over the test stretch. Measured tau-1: -0.34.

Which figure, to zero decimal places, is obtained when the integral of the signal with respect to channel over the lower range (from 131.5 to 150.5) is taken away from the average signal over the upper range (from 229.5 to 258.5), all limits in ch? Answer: -775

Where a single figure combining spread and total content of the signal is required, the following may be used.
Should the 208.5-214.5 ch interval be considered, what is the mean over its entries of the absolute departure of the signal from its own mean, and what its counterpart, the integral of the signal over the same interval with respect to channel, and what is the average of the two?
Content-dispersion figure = 122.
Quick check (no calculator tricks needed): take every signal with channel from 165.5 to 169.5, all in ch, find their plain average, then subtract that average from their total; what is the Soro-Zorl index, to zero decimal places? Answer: 121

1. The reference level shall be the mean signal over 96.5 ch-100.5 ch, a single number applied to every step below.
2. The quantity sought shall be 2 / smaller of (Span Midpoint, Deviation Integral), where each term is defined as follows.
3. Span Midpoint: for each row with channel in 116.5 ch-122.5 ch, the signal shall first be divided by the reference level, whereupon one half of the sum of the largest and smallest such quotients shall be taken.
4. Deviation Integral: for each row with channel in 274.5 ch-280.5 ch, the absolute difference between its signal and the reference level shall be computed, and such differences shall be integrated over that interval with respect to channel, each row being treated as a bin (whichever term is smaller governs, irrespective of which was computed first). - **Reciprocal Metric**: 2.20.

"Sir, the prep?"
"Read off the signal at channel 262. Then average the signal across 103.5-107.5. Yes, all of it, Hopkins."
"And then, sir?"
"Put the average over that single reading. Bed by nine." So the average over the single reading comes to 1.0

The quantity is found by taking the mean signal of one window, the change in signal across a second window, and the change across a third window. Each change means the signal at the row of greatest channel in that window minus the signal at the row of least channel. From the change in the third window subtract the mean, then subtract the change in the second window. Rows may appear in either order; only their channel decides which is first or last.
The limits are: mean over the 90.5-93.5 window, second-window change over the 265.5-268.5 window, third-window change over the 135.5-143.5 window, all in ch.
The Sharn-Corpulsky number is -45.6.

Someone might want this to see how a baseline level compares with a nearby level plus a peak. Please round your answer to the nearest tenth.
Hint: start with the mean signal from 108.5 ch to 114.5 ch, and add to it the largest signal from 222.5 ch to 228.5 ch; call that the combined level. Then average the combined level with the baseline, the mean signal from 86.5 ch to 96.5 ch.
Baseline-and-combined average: 69.5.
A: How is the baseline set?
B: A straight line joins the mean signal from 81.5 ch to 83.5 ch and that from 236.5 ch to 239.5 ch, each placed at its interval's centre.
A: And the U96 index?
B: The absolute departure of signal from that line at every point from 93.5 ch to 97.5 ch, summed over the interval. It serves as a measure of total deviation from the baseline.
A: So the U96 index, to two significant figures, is 13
